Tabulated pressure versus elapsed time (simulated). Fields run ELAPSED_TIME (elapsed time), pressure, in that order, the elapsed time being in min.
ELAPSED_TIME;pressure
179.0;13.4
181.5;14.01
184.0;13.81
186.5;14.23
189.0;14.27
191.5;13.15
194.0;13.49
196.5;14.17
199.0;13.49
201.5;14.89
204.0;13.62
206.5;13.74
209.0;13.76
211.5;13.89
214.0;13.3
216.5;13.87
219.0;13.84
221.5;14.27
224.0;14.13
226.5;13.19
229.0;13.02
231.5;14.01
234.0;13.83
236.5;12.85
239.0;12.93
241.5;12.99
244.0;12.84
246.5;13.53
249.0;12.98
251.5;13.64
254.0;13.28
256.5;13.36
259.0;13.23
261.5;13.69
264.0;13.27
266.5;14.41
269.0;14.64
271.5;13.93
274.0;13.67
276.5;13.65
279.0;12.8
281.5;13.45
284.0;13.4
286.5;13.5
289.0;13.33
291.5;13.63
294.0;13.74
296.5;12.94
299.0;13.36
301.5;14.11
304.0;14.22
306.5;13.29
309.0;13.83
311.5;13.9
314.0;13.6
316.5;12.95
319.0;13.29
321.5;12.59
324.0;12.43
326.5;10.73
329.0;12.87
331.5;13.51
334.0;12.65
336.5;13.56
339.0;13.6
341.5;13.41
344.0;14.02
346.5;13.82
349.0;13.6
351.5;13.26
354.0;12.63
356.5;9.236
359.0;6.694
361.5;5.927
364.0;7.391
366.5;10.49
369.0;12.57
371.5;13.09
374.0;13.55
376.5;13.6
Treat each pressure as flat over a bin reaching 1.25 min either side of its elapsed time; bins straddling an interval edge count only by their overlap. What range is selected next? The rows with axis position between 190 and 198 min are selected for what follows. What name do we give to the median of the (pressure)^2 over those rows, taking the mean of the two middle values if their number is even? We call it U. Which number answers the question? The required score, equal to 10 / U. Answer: 0.055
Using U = 182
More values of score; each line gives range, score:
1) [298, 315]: 0.052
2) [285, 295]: 0.054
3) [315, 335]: 0.061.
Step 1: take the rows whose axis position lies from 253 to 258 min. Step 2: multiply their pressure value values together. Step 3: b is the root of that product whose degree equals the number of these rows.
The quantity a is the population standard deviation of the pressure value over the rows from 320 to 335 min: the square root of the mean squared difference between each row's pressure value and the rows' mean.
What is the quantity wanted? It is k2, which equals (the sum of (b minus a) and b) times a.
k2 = 21.9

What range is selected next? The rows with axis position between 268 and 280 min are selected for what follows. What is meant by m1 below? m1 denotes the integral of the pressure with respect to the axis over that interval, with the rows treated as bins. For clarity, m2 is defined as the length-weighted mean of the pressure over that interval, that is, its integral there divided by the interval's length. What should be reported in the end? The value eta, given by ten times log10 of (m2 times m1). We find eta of 33.6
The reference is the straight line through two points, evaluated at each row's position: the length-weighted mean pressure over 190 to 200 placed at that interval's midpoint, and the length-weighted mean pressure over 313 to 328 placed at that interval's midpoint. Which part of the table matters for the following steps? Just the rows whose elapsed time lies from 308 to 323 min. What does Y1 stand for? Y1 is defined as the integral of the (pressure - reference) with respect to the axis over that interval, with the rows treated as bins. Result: 11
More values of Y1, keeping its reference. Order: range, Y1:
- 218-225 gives 5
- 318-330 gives -2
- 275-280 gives 2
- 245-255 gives 2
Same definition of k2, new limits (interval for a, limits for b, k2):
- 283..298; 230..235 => 7.0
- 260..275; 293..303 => 12.4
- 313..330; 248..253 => 22.2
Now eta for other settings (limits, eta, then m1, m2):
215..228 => 34.0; 180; 13.8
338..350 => 33.5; 164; 13.7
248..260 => 33.3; 160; 13.3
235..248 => 33.4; 170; 13.0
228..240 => 33.3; 160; 13.3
